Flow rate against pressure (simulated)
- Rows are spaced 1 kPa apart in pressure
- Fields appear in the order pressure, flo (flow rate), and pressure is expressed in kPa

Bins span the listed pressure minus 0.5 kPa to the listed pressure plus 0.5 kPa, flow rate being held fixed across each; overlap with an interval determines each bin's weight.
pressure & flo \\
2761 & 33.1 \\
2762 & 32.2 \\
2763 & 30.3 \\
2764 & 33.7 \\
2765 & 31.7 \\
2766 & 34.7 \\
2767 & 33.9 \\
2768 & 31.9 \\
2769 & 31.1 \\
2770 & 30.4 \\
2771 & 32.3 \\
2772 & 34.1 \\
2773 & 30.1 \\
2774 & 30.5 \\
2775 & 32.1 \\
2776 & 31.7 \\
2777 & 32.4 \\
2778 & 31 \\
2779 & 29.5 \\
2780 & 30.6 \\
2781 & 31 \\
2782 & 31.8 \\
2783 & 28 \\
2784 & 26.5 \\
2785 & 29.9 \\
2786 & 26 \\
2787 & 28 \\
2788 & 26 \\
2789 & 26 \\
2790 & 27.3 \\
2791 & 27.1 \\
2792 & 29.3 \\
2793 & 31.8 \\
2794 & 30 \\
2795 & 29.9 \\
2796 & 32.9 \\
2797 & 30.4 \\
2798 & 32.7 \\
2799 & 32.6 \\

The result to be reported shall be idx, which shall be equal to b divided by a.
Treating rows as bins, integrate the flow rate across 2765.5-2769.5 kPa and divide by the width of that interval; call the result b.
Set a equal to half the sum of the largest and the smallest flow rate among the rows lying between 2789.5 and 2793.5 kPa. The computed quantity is 1.12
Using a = 29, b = 32.9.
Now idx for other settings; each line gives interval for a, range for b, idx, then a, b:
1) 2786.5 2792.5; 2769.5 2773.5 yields 1.15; 28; 31.7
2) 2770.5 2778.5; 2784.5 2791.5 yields 0.85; 32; 27.2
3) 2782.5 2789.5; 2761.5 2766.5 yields 1.16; 28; 32.5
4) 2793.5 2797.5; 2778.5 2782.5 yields 0.98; 31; 30.7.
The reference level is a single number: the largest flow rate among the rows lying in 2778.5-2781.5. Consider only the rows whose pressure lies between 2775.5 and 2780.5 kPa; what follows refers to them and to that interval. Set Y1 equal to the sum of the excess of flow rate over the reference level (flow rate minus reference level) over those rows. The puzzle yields 0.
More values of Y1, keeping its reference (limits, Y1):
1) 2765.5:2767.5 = 7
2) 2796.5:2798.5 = 1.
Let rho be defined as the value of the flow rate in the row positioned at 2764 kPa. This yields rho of 33.7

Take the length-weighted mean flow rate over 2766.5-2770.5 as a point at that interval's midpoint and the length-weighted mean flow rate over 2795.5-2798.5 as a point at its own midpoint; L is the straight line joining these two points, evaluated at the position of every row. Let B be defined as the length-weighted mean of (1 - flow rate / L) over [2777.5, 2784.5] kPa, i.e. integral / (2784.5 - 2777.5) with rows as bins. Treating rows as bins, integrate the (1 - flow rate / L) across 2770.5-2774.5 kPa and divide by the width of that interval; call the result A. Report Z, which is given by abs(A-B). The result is 0.06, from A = 0.00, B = 0.07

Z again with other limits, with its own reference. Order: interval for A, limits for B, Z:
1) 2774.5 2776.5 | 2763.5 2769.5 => 0.03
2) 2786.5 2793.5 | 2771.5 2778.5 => 0.12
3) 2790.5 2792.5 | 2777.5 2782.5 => 0.08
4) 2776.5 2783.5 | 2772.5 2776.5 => 0.02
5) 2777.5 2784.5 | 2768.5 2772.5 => 0.07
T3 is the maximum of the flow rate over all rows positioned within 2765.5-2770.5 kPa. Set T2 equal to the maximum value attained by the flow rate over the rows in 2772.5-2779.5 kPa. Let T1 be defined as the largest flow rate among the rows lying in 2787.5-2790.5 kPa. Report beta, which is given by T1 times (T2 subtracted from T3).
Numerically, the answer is 63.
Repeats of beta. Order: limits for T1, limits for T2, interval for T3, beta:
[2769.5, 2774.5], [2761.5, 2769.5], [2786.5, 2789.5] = -228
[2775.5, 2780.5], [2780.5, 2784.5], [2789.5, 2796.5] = 36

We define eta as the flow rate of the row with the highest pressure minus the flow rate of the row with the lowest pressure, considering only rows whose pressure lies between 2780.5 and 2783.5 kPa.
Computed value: -3.0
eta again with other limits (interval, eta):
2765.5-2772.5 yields -0.6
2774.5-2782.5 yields -0.3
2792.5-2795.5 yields -1.9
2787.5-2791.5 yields 1.1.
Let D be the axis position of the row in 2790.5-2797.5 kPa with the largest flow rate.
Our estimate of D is 2796 kPa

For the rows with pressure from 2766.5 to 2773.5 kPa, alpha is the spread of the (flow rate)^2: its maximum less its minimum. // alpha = 257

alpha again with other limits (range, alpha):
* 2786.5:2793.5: 335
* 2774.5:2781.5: 180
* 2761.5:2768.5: 286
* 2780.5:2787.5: 335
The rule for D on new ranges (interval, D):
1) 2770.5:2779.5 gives 2772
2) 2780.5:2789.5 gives 2782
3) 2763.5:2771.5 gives 2766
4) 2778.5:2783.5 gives 2782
